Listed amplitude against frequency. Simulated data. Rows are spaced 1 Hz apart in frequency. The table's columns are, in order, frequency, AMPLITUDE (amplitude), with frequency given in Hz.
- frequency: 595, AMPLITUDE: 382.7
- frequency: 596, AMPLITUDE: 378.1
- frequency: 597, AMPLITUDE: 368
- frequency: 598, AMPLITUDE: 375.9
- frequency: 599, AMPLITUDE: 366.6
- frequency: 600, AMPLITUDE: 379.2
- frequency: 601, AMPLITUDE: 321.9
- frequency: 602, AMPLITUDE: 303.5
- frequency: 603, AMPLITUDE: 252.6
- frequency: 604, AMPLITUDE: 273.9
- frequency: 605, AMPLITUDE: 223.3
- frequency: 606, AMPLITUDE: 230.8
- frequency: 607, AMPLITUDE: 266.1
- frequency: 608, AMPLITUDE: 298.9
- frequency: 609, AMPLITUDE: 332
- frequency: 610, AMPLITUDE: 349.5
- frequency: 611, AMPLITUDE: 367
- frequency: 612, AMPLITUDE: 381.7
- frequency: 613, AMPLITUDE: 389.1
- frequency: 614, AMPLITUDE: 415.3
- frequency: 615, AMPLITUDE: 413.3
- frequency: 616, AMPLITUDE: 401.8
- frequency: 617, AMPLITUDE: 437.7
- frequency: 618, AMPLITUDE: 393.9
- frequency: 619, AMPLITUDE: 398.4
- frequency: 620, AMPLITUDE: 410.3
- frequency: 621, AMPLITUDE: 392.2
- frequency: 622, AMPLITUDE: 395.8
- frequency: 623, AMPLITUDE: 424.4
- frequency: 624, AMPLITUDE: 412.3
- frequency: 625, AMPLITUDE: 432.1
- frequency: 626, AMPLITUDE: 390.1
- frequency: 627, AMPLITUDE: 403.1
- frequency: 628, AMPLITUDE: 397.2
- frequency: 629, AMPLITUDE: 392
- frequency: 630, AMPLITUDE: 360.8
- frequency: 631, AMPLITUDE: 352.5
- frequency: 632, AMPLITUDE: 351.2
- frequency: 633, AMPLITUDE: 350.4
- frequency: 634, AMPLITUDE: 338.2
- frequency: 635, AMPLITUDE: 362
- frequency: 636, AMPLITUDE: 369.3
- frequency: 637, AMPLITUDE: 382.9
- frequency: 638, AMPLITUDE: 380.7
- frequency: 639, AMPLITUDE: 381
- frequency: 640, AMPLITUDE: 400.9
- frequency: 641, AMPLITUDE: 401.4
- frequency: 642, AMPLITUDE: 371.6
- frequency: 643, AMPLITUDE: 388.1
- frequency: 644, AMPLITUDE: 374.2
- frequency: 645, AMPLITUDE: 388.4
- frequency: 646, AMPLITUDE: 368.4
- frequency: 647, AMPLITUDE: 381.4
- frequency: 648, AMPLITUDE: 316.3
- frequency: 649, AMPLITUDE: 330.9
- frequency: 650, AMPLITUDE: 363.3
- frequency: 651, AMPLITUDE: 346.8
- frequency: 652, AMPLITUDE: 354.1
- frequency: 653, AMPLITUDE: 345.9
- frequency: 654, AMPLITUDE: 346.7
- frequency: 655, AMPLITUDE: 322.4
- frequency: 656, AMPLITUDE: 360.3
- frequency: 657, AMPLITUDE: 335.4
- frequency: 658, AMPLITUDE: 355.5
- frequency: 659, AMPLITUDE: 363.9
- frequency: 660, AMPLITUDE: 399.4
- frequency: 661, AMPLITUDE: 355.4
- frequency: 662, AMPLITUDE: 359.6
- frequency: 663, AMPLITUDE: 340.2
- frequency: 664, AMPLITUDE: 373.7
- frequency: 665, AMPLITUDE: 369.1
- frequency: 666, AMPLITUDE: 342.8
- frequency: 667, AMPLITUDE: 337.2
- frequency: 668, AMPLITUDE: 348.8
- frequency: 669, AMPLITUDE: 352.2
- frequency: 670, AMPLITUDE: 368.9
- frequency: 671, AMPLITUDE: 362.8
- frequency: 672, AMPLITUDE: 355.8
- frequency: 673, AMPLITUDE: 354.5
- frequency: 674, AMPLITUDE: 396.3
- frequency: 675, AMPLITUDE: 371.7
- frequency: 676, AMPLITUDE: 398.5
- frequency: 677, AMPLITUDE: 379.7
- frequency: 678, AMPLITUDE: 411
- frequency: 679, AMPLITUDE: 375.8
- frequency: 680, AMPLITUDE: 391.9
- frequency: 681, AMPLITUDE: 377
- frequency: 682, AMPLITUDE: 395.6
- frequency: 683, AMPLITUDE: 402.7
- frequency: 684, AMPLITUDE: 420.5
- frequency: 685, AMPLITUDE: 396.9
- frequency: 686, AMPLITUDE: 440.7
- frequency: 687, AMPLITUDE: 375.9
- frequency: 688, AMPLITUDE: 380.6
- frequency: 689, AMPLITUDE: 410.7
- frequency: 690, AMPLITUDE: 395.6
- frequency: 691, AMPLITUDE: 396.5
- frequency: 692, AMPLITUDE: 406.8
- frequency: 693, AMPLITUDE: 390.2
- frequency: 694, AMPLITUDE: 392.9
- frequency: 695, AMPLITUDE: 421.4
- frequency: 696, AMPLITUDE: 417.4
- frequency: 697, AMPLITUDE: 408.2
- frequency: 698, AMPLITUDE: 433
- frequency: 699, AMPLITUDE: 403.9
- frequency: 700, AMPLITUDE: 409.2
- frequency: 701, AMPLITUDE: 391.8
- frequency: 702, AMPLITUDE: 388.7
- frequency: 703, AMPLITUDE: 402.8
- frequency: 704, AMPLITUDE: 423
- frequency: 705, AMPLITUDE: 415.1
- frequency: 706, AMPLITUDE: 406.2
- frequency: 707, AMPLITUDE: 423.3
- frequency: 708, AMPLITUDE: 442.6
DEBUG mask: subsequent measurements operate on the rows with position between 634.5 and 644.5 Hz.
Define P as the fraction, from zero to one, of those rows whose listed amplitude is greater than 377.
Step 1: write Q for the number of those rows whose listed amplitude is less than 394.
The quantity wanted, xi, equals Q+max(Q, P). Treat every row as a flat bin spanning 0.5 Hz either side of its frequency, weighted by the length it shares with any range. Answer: 16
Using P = 0.6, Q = 8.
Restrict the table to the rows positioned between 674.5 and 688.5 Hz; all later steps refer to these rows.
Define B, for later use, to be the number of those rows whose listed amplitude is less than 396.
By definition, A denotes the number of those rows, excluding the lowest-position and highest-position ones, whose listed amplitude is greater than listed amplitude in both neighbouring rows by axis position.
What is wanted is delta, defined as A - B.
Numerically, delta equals -3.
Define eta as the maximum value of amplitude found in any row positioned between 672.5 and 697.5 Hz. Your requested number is 440.7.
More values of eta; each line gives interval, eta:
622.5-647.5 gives 432.1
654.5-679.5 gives 411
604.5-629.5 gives 437.7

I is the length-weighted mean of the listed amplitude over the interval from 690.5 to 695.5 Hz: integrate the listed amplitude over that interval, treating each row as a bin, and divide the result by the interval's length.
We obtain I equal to 402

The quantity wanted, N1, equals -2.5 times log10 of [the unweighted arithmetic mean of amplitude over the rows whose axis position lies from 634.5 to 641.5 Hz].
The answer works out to -6.46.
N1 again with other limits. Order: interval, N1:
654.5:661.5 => -6.38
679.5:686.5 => -6.51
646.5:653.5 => -6.36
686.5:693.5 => -6.49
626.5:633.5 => -6.43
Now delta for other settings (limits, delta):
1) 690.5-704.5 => 0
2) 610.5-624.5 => -2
